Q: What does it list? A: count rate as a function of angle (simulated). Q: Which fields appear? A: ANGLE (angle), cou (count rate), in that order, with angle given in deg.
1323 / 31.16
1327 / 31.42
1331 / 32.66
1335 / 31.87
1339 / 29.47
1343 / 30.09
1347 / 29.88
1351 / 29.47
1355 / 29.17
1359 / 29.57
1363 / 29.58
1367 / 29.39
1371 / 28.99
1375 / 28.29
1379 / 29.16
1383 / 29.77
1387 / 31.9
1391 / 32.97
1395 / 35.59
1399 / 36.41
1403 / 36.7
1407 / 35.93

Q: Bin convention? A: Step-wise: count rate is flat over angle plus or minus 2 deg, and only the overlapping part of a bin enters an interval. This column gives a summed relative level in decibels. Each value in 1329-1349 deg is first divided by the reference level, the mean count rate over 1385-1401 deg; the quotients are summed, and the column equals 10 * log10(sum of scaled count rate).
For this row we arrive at 6.53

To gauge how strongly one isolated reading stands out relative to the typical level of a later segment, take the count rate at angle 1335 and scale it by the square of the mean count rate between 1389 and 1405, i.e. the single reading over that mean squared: 0.0254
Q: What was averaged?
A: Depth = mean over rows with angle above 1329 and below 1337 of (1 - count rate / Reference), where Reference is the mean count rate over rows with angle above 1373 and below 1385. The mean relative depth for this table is -0.11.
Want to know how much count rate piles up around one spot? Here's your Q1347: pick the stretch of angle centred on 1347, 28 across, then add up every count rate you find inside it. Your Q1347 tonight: 210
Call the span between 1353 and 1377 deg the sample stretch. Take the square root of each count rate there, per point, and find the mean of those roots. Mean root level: 5.40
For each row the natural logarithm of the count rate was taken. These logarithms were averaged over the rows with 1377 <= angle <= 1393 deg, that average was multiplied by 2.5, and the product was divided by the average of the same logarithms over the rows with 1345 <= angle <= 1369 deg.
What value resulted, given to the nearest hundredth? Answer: 2.53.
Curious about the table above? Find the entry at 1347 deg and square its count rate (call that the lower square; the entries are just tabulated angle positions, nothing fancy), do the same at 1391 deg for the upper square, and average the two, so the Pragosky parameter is 990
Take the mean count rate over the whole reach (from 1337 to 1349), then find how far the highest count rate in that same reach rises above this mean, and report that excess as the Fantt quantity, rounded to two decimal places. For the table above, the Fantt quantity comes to 0.28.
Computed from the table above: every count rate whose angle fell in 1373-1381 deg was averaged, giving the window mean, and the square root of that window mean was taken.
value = 5.36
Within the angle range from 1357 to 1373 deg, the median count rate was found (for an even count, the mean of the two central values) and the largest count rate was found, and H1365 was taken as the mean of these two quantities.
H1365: 29.53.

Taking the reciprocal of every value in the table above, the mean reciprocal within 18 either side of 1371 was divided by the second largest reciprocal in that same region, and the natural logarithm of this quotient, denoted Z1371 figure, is -0.02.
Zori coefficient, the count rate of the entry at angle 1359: 29.57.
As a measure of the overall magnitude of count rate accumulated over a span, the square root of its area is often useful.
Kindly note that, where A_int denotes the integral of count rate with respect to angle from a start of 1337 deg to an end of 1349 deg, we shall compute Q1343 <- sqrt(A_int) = 19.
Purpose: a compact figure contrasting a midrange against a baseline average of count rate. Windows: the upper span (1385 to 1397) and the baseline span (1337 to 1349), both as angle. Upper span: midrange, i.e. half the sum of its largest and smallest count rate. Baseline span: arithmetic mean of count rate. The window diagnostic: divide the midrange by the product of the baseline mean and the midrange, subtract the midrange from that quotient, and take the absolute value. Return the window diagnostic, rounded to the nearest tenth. 33.7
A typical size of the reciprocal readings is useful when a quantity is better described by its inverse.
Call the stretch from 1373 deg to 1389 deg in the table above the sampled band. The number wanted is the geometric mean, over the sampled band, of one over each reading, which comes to 0.0336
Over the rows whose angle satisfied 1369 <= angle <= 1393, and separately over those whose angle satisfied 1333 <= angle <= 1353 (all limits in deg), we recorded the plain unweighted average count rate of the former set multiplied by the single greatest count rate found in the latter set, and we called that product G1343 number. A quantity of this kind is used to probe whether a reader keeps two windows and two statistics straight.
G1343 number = 962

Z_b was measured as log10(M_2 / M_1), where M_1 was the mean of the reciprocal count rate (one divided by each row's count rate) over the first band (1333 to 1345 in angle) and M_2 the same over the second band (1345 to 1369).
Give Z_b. 0.014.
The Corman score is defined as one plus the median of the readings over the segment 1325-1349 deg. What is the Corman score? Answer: 31.8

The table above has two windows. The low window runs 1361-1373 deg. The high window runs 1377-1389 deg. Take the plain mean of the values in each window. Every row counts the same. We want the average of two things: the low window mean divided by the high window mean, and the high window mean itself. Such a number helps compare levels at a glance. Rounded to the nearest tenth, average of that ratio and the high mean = 15.6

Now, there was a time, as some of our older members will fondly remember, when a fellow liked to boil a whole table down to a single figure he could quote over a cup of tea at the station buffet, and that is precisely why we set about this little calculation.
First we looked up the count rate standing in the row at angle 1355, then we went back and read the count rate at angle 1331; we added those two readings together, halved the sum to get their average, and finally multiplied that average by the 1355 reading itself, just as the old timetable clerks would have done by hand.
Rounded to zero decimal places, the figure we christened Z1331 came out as 902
